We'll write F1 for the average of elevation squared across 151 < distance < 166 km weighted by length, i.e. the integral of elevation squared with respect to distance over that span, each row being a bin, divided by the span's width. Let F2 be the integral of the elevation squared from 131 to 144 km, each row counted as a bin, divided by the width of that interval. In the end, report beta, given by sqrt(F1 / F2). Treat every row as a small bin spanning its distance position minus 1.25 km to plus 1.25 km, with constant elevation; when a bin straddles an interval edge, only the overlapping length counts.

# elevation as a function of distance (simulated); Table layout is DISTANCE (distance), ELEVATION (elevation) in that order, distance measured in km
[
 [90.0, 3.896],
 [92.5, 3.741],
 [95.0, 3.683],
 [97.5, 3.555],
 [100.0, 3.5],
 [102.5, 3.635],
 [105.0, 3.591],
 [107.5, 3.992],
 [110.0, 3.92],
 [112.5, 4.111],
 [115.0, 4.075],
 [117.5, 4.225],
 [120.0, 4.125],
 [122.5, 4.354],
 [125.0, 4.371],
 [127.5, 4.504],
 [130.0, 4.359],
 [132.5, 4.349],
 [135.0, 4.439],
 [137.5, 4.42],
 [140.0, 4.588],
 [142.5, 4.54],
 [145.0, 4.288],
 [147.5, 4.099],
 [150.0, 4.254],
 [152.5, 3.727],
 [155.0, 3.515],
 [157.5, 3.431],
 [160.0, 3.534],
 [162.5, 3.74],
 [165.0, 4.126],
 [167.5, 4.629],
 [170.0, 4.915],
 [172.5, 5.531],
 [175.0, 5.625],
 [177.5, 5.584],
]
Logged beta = 0.83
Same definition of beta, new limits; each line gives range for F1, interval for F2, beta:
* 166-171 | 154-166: 1.29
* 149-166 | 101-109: 1.00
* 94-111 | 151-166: 1.00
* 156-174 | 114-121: 1.05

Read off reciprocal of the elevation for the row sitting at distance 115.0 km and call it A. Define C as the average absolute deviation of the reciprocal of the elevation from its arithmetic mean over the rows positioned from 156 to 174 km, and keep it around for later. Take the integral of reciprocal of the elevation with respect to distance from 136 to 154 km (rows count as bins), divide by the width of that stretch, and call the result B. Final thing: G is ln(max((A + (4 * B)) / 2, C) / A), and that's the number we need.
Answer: 0.88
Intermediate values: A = 0.25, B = 0.236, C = 0.035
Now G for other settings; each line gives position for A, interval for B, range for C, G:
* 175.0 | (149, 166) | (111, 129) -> 1.26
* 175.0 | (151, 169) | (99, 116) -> 1.24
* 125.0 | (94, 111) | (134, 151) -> 1.05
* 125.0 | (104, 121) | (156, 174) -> 0.99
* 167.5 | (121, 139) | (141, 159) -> 0.96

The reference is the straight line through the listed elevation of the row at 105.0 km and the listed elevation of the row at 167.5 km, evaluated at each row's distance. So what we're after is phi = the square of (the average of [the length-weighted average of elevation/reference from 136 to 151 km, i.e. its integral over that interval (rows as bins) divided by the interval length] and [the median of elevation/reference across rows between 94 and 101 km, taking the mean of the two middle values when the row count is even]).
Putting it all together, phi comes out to 1.06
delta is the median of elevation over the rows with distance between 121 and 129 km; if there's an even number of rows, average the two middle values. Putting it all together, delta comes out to 4.4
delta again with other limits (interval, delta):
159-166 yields 3.7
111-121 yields 4.1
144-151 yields 4.3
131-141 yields 4.4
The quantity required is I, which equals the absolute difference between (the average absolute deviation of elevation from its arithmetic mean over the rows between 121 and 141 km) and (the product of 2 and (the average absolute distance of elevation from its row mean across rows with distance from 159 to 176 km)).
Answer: 1.28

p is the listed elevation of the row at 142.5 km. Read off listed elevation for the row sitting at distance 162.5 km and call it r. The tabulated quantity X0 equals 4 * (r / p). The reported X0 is 3.3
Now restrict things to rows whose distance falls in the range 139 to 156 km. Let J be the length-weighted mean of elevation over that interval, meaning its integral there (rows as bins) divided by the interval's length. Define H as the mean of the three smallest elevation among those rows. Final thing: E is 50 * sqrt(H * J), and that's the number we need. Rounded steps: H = 3.8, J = 4.15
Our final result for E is 198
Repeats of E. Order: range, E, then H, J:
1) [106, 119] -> 201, 4.0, 4.06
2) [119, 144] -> 217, 4.3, 4.41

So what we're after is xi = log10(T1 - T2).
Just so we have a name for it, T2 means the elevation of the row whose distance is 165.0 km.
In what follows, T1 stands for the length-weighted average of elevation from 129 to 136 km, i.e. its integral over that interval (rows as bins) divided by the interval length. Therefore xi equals -0.59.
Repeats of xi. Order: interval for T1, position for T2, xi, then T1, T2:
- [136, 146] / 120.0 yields -0.47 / 4.46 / 4.125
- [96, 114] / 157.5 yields -0.48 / 3.76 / 3.431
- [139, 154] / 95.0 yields -0.26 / 4.23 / 3.683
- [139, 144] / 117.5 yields -0.49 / 4.55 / 4.225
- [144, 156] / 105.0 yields -0.41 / 3.98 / 3.591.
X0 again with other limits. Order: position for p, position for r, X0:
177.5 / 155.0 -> 2.5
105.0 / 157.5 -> 3.8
